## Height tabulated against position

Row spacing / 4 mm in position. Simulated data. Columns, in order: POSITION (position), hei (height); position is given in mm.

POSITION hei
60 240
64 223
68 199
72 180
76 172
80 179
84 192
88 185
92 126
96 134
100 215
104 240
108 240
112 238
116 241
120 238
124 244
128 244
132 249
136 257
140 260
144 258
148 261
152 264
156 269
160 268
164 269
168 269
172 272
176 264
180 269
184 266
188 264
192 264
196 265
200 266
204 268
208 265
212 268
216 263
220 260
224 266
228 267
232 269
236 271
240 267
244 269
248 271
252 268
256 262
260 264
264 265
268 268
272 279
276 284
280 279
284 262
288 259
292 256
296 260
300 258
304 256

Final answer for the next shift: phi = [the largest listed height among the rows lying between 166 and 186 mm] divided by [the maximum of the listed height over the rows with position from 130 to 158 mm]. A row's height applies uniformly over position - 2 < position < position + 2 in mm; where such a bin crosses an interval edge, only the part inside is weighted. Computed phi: 1.01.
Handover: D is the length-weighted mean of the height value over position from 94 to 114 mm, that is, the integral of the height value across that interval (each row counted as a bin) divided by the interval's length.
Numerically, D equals 213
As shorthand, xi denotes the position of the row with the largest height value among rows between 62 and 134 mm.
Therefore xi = 132 mm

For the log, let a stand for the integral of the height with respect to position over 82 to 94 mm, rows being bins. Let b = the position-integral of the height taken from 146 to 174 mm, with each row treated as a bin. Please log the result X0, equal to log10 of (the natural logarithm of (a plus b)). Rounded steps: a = 2012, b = 7488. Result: 0.962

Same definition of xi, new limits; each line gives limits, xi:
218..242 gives 236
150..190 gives 172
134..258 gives 172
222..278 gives 276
